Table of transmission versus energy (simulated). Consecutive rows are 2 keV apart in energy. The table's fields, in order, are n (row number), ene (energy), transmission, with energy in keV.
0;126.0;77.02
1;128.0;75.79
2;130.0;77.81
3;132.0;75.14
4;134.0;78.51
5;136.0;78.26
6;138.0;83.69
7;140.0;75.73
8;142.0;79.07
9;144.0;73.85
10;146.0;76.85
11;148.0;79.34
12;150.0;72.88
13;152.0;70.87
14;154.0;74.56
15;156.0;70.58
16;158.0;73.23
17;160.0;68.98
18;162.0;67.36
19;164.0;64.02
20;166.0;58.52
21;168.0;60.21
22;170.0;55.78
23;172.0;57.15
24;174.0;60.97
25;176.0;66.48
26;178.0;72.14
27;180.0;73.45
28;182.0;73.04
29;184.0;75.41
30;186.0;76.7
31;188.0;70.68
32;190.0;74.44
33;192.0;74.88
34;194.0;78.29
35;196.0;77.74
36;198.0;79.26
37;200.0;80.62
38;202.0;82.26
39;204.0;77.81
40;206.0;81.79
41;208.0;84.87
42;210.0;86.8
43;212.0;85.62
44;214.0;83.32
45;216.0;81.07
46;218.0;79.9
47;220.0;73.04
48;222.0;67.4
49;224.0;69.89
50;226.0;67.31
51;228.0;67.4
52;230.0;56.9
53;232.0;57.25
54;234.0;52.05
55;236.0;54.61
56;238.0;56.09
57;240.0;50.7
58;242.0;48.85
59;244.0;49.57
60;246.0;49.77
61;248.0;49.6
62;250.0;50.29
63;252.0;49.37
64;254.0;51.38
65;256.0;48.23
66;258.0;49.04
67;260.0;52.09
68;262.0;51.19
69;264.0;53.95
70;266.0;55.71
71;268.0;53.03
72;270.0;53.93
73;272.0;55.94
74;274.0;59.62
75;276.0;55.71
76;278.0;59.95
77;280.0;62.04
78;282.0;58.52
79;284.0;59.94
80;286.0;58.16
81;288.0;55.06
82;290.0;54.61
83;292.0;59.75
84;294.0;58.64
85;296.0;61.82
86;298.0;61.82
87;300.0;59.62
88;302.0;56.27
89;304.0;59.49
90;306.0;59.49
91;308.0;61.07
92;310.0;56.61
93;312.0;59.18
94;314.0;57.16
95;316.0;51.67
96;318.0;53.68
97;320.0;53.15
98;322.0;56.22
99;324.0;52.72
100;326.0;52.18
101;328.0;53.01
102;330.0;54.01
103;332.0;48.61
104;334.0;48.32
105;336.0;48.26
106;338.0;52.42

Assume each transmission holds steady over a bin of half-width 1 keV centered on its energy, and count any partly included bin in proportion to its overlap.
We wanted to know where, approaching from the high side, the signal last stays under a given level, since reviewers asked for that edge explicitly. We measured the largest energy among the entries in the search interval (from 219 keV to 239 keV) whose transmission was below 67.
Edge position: 238.0 keV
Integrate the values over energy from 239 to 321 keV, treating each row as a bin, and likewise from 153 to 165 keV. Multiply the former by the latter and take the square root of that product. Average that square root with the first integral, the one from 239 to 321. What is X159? 3240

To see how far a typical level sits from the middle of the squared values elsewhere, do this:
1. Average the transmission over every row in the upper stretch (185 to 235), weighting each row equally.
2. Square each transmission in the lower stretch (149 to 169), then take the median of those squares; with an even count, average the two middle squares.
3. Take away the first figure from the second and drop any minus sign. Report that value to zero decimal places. 4795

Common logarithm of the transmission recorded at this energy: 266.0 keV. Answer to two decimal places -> 1.75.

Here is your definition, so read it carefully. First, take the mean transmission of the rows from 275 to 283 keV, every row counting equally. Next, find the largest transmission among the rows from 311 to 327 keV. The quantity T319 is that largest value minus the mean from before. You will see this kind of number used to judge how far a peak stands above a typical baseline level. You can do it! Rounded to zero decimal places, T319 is 0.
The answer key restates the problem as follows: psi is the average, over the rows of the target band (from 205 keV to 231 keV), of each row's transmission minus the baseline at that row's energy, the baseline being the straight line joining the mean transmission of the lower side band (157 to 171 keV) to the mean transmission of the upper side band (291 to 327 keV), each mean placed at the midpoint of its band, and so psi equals 14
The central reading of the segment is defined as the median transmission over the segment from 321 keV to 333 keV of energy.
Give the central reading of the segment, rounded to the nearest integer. 53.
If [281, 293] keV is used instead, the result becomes 58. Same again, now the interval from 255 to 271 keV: 53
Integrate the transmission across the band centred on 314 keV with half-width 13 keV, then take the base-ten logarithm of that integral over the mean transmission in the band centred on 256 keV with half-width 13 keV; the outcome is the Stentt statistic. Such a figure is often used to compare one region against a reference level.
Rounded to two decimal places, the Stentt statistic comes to 1.46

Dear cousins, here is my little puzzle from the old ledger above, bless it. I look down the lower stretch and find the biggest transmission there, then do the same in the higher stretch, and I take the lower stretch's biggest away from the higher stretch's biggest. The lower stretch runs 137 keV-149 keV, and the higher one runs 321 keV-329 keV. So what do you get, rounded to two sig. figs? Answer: -27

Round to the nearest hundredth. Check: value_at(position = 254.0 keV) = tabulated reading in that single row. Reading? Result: 51.38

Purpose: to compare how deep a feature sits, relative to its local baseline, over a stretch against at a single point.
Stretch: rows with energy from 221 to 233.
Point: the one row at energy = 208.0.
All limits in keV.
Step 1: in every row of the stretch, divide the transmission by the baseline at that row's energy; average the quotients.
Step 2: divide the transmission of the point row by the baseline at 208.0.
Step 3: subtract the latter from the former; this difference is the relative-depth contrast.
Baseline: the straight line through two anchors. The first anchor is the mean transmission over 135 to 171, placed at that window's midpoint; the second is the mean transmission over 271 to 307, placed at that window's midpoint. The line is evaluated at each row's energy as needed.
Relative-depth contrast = -0.28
